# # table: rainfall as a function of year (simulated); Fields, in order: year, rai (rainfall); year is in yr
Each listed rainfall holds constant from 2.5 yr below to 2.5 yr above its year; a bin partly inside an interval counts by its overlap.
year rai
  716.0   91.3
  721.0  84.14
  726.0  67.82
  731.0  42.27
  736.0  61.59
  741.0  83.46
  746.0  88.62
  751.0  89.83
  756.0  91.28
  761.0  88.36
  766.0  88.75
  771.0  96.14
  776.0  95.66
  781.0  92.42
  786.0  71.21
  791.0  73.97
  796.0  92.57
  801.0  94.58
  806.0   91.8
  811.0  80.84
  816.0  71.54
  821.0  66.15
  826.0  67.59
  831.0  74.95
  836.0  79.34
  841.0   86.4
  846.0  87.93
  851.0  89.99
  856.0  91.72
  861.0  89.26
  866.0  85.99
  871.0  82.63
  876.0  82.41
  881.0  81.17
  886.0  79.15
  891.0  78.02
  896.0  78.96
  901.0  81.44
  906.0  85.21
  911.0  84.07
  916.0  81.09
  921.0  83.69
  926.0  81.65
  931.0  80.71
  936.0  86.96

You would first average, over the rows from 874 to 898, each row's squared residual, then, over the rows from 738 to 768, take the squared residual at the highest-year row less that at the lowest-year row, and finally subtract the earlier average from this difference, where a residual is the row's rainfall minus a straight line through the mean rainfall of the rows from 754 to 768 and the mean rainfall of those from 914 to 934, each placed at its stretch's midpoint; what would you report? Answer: -63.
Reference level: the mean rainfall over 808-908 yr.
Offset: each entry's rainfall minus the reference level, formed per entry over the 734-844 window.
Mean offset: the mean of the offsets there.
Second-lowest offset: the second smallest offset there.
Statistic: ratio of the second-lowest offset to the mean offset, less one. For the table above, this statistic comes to -8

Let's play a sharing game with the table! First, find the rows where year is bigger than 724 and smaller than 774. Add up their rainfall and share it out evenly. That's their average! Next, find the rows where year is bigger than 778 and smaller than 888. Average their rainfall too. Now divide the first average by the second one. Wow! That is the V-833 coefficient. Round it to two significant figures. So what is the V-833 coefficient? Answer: 0.97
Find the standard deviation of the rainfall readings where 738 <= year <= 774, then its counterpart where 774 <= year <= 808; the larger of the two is 10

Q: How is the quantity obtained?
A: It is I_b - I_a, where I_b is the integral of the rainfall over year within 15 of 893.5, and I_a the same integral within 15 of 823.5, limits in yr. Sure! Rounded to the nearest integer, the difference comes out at 218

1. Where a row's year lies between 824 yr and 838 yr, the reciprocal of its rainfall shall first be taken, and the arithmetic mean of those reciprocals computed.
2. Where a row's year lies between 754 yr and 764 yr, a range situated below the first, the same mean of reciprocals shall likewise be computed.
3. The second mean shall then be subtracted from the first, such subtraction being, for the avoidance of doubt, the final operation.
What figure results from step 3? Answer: 0.0024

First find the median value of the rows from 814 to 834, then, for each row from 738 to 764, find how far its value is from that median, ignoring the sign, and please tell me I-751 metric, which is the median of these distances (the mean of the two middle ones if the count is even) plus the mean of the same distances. 38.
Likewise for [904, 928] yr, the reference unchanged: 28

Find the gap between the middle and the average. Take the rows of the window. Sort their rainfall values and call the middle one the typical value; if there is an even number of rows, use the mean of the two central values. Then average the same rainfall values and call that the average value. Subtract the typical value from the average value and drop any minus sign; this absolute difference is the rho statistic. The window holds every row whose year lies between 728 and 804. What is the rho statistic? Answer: 5.4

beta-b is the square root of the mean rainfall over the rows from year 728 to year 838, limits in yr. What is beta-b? 9.00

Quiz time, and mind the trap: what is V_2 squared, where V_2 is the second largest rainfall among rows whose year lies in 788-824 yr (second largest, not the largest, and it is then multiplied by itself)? 8569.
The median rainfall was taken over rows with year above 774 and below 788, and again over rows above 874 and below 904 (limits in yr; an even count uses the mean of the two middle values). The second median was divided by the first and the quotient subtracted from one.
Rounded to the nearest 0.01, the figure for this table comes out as 0.13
